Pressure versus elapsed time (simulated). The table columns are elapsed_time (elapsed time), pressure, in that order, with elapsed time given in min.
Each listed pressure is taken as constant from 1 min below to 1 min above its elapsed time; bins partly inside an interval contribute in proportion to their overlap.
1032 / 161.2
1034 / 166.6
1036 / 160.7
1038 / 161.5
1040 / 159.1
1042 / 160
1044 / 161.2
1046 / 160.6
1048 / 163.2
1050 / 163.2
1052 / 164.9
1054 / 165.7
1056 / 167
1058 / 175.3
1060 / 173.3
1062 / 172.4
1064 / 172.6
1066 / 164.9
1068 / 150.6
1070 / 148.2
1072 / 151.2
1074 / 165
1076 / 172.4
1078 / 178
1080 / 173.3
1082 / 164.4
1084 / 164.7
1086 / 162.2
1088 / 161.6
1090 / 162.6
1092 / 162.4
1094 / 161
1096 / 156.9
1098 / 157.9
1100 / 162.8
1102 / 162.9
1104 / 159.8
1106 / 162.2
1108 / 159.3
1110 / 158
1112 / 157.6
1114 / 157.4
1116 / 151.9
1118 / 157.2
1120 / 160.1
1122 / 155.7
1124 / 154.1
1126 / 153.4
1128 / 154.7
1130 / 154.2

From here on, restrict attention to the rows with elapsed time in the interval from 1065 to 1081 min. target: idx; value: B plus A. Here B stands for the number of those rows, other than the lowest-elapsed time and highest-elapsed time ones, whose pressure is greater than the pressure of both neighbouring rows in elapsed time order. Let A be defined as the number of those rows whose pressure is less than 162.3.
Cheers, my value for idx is 4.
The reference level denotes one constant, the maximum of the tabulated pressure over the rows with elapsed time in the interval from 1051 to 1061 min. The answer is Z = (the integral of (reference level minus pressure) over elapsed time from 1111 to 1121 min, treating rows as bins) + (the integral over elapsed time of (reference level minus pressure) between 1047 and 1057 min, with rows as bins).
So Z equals 290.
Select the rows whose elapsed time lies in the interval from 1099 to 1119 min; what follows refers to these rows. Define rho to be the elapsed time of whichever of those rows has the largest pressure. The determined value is 1102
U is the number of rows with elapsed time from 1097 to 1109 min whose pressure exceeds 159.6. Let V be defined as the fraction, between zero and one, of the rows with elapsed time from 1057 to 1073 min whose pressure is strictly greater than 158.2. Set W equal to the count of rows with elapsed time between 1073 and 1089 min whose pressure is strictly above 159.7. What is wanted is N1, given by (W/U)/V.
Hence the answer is 3.2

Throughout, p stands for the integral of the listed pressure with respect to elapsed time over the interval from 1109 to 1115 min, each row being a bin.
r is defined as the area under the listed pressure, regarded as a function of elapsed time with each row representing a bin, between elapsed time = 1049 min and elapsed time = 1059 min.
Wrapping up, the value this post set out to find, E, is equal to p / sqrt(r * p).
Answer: 0.75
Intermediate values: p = 946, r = 1672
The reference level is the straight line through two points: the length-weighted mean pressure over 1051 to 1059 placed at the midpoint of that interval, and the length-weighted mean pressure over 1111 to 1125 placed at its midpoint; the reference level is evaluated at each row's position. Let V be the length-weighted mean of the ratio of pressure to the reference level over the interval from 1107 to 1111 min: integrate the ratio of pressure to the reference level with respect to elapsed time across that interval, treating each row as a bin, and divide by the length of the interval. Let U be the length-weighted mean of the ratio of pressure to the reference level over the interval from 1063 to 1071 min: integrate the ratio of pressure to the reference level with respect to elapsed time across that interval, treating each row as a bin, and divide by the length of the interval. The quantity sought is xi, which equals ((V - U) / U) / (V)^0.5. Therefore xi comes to 0.05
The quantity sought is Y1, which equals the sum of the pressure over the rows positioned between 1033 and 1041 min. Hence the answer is 648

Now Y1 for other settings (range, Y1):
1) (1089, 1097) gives 643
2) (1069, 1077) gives 637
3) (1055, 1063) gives 688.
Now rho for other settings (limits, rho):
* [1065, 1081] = 1078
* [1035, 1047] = 1038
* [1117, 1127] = 1120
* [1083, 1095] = 1084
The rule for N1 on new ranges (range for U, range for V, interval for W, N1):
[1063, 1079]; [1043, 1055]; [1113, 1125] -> 0.2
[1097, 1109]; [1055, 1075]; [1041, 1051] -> 1.8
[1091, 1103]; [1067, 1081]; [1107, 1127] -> 0.4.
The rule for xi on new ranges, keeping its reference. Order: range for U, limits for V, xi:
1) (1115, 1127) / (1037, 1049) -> -0.06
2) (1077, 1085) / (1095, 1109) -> -0.03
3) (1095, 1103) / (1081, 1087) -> 0.00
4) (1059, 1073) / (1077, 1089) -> 0.05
